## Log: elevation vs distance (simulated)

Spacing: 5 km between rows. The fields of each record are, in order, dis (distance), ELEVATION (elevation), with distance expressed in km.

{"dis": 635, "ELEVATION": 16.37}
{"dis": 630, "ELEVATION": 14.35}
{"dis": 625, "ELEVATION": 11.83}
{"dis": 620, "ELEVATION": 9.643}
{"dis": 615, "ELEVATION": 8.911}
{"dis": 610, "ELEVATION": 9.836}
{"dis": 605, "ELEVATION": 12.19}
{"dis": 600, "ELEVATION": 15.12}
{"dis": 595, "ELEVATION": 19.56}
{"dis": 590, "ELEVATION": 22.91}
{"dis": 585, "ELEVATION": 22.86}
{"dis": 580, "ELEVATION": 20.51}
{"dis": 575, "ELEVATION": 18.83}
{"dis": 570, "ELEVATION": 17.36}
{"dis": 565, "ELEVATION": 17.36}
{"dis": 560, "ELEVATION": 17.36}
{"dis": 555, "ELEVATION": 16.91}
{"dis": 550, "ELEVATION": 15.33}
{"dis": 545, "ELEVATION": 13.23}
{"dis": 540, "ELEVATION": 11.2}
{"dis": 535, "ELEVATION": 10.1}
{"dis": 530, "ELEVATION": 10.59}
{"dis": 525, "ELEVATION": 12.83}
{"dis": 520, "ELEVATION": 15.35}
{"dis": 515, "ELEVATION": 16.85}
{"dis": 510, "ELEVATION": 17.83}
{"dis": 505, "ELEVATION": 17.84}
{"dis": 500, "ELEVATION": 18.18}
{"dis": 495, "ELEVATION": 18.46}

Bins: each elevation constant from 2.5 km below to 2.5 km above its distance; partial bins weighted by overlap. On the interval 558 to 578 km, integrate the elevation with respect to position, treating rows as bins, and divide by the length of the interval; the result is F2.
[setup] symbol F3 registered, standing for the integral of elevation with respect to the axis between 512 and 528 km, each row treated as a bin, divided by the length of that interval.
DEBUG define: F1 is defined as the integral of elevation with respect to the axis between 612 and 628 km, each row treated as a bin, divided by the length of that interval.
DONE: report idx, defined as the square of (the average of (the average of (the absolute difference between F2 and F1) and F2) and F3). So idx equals 191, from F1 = 10.3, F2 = 18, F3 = 15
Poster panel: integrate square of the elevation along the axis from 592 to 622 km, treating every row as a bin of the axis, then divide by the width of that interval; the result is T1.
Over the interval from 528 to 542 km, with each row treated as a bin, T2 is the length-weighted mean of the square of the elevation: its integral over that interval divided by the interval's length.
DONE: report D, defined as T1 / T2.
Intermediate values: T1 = 179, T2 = 113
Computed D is 1.6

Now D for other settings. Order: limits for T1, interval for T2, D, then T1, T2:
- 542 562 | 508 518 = 0.8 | 245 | 297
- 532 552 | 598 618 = 1.2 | 156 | 135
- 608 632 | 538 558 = 0.6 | 122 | 210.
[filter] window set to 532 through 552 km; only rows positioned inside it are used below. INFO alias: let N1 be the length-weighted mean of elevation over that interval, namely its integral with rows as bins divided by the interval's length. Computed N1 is 12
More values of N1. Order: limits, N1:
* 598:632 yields 12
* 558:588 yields 19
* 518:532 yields 13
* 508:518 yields 17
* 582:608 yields 18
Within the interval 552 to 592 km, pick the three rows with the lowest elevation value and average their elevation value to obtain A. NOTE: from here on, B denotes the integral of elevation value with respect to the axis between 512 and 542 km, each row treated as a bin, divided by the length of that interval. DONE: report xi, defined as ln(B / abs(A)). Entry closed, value -0.3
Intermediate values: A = 17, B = 13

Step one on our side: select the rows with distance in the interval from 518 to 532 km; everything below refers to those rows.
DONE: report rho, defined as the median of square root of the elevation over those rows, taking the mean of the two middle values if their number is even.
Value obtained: 3.58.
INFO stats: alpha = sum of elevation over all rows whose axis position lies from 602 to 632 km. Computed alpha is 67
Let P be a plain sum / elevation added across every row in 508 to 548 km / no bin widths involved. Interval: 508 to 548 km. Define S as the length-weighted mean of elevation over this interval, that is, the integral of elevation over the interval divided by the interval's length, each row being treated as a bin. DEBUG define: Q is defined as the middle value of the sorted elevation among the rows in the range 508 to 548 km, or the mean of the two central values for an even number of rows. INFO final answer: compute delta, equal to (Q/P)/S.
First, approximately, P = 108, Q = 13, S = 13.5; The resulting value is 0.0090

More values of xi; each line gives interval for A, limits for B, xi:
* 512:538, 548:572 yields 0.4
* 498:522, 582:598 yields 0.3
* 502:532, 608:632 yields -0.2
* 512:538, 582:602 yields 0.6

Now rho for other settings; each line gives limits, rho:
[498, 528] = 4.16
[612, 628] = 3.11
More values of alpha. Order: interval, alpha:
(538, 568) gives 91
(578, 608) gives 113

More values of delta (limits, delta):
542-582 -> 0.0075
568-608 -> 0.0069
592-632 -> 0.0093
